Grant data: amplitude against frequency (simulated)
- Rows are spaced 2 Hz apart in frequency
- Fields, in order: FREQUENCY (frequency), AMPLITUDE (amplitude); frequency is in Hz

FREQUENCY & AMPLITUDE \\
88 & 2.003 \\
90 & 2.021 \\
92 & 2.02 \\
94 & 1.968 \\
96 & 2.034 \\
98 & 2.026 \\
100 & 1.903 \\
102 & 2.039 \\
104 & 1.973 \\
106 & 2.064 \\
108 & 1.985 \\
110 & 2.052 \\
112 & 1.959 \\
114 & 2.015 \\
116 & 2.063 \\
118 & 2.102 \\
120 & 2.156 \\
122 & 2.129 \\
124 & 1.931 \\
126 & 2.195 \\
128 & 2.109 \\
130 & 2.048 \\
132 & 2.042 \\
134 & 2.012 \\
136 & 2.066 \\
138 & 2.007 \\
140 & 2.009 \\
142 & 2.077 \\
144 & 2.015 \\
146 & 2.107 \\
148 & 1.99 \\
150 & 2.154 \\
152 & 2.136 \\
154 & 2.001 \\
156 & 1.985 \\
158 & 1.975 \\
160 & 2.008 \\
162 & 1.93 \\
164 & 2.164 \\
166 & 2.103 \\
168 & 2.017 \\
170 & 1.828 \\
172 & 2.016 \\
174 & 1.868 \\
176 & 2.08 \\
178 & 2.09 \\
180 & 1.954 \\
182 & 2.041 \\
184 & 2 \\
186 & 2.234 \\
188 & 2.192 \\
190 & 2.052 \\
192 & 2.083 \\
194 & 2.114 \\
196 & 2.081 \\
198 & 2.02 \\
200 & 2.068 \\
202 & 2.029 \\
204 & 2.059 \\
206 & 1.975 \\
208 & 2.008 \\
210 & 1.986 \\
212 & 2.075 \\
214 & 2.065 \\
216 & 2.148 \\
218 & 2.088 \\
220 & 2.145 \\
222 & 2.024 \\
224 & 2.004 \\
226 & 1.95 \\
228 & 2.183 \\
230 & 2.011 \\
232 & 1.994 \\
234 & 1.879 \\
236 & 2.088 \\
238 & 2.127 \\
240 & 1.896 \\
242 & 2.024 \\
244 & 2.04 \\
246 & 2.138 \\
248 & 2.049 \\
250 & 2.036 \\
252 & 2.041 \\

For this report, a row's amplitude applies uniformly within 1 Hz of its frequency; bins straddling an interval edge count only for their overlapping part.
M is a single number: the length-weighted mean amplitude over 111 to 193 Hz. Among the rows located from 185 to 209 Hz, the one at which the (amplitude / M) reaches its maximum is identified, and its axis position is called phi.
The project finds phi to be 186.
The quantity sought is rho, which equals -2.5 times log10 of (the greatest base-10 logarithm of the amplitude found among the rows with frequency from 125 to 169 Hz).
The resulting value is 1.17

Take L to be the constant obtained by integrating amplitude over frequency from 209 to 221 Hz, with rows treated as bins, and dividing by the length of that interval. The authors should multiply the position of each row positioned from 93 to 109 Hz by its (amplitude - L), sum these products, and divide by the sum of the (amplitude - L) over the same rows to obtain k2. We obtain 100.6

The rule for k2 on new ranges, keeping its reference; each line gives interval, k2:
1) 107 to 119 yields 111.0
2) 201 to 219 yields 205.4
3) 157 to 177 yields 167.8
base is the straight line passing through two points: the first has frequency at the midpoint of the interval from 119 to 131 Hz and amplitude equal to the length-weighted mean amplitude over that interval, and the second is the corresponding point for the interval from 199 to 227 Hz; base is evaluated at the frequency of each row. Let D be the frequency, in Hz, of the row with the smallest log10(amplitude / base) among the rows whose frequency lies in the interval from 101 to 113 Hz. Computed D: 112 Hz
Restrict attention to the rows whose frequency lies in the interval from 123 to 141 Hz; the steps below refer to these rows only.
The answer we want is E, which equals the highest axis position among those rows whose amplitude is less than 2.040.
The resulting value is 140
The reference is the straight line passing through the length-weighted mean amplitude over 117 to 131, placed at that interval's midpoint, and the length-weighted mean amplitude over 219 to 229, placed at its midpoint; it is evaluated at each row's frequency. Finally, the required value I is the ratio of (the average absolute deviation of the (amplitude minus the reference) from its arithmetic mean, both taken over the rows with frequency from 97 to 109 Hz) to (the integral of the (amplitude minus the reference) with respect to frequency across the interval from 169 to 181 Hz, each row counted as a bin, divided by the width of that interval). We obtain 0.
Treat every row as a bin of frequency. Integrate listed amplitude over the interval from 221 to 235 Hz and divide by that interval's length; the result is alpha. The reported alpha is 2.01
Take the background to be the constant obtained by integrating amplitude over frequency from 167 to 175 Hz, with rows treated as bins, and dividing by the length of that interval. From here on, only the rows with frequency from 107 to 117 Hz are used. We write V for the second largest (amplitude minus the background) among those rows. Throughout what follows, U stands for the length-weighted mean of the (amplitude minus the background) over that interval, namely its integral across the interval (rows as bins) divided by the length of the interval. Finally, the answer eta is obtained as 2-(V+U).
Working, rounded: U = 0.083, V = 0.12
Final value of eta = 1.80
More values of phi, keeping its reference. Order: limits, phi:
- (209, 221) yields 216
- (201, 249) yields 228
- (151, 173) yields 164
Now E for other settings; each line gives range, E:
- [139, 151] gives 148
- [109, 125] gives 124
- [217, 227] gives 226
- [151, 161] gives 160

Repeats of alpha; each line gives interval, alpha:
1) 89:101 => 2.00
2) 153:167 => 2.02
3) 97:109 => 2.00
